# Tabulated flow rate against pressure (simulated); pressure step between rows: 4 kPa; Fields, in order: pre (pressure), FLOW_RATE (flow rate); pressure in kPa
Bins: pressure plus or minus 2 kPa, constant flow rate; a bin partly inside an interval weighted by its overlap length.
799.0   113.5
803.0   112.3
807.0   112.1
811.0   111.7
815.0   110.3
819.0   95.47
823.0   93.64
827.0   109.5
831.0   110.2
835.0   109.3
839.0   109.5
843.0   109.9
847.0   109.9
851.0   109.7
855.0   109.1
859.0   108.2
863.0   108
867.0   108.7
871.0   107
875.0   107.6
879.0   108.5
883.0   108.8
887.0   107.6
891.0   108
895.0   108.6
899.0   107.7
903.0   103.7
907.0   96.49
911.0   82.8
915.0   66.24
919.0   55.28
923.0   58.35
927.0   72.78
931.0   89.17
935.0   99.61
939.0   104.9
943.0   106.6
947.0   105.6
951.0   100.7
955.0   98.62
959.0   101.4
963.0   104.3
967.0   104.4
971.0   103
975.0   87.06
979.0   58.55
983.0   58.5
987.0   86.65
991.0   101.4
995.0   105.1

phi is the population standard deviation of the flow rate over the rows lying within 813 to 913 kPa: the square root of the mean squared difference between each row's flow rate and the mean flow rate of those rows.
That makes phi 7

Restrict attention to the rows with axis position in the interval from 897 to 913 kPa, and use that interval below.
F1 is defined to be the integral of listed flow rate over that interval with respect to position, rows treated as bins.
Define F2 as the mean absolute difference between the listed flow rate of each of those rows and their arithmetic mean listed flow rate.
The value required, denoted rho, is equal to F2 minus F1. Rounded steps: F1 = 1563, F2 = 8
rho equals -1555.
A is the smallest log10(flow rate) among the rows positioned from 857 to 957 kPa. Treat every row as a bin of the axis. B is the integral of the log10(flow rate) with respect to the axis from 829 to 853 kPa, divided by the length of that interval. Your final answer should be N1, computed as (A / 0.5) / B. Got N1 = 1.71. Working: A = 1.743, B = 2.04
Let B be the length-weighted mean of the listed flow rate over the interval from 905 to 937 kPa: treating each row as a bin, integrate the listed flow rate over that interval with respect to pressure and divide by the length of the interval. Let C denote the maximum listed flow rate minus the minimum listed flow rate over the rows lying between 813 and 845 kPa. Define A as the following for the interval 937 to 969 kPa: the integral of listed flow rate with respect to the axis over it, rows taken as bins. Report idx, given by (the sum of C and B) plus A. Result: 3400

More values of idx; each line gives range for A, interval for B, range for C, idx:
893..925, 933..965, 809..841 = 2837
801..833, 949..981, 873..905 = 3521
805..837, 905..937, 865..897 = 3488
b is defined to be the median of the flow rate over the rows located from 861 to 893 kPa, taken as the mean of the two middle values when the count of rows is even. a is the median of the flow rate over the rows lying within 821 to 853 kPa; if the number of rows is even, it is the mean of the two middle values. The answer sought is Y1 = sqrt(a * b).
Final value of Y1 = 109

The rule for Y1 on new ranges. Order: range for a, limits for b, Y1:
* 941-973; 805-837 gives 107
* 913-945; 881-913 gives 93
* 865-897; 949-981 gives 105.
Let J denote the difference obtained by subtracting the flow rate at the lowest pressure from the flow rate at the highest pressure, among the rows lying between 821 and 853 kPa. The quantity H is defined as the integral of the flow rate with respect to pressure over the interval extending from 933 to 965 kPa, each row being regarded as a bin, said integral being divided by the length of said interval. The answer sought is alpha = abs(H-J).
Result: 87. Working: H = 103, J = 16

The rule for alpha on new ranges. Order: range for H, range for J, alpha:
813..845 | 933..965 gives 101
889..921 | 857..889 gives 92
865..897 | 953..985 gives 148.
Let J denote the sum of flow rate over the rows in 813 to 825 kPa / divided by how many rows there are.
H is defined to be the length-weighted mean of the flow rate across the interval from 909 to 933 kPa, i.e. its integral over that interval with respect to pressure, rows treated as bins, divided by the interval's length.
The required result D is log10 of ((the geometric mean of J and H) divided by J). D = -0.07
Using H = 71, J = 100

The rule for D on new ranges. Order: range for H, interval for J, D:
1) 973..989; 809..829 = -0.08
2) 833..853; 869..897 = 0.00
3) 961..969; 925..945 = 0.02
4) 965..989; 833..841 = -0.06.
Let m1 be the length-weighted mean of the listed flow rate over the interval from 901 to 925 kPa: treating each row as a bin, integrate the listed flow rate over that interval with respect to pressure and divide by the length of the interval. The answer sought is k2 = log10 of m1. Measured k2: 1.89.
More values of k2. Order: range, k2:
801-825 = 2.02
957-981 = 1.97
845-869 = 2.04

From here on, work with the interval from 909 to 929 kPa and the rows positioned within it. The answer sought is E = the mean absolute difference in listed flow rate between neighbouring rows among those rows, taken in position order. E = 11.3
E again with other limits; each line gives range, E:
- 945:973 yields 2.4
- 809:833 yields 6.9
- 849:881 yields 0.8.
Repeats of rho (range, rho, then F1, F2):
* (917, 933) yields -1090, 1102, 12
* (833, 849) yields -1754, 1754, 0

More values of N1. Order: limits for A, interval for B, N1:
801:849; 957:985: 2.04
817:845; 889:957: 2.02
